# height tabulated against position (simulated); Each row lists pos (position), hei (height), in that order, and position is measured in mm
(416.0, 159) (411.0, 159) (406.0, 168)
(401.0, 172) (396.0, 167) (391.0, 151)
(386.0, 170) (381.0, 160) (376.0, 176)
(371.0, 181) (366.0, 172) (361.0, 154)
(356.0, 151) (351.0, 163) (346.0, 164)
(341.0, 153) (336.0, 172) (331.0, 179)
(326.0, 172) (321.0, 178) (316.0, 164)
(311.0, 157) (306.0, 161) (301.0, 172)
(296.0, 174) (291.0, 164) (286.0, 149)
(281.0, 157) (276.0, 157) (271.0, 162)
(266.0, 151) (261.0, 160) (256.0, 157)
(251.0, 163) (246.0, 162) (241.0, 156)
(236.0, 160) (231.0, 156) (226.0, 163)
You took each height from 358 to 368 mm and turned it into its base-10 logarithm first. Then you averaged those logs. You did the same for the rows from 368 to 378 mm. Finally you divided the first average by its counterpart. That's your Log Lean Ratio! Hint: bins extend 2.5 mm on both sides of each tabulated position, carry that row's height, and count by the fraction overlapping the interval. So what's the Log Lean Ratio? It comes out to 0.98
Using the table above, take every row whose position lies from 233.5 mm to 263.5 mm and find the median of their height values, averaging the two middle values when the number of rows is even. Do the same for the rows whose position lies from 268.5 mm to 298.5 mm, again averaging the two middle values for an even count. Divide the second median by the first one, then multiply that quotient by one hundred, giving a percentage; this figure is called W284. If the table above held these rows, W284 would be 100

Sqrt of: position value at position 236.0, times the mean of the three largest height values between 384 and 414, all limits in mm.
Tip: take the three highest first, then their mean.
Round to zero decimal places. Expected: 165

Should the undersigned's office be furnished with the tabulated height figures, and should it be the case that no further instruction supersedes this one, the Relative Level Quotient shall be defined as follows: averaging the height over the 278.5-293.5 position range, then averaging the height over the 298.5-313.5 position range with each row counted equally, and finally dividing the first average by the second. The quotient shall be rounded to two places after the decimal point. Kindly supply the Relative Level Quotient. 0.96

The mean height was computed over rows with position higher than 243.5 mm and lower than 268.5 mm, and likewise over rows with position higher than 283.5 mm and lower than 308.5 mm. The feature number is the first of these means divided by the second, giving 0.97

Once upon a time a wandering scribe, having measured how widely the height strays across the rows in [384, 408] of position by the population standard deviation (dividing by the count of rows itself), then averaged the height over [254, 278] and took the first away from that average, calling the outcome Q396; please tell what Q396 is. 150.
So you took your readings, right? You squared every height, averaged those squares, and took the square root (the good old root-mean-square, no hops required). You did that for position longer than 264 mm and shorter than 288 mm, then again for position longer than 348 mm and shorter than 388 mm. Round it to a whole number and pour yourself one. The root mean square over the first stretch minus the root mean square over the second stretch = -11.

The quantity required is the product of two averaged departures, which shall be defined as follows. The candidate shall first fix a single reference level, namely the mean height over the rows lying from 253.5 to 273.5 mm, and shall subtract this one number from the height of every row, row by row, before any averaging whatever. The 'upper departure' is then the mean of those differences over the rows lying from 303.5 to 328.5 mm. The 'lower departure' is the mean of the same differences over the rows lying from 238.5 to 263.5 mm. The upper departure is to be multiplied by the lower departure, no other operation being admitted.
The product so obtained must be 19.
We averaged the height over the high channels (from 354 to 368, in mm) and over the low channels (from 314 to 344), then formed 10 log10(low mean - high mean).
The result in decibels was 10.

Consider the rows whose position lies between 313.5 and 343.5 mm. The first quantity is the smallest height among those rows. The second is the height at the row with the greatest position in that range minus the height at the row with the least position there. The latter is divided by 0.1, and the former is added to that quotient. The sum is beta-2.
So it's 43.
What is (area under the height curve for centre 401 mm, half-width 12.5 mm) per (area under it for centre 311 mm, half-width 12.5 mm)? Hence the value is 0.982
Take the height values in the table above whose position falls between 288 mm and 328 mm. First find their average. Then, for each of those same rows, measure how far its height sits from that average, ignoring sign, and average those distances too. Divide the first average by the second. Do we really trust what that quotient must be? 27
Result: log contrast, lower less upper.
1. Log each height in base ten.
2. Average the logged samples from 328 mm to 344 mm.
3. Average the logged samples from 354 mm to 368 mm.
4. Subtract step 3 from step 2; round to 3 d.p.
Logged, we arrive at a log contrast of 0.024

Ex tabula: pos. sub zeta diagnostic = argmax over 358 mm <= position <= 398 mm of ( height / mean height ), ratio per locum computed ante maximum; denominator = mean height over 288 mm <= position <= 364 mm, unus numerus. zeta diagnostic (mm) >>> 371.0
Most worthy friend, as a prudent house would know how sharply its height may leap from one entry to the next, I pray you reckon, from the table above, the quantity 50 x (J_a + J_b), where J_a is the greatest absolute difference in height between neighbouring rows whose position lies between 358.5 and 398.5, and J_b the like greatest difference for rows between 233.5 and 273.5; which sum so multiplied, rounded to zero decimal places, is 1500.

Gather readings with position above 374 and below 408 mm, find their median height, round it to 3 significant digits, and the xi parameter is 168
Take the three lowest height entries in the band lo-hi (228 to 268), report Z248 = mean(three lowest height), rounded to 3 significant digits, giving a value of 154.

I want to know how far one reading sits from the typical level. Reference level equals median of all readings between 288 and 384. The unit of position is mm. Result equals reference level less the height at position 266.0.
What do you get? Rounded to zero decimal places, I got 13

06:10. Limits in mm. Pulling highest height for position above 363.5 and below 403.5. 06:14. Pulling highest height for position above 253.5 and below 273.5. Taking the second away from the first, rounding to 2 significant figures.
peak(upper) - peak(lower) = 19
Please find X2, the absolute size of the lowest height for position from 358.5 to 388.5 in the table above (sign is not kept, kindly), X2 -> 154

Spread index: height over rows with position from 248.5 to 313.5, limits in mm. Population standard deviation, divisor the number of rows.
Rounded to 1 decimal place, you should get 6.8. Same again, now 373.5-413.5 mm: 7.6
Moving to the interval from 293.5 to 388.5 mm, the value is 9.0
